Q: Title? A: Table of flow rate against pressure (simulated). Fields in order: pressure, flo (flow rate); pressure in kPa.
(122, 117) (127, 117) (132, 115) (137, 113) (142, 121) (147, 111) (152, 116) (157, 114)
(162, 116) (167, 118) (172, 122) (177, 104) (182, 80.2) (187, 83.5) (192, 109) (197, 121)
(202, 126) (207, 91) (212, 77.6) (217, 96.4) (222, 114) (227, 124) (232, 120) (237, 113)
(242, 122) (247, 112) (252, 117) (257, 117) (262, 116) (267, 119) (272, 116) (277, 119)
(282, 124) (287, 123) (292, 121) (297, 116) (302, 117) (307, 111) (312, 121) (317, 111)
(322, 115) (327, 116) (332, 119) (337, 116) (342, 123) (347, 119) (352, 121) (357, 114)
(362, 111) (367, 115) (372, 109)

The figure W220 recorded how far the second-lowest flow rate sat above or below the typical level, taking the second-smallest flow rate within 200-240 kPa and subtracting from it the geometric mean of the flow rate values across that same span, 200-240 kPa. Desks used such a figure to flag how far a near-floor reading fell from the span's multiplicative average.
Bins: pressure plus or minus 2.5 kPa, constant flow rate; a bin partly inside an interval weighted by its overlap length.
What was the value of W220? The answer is -15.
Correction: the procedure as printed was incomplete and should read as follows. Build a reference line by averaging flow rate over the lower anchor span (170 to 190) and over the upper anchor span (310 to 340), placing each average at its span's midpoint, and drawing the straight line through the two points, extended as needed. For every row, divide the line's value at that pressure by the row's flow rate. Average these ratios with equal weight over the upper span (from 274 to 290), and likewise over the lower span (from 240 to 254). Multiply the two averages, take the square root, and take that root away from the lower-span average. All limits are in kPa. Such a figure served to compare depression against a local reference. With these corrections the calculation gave 0.000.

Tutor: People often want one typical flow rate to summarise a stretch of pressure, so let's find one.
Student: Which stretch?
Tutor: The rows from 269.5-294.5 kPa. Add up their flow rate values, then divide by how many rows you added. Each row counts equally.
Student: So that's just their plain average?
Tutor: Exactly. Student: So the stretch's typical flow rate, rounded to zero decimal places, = 121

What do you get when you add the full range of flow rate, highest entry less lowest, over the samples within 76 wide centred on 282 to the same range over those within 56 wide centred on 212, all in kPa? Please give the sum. 61.4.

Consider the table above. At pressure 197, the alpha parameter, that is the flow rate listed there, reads 121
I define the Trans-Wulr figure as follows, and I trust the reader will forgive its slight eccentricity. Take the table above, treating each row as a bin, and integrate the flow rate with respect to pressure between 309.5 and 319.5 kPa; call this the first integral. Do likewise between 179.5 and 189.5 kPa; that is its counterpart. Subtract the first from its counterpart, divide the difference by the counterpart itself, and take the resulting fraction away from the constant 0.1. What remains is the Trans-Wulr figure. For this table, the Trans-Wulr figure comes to 0.52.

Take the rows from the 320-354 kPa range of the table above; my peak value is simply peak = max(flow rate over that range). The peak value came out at 123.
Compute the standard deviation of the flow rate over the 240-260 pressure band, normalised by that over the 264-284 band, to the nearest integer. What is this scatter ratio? 1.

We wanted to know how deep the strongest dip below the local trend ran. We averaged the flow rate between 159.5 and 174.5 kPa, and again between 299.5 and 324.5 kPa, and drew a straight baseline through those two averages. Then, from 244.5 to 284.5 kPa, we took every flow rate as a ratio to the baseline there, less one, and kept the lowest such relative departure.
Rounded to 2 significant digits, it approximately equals -0.040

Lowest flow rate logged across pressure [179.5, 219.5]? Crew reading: 77.6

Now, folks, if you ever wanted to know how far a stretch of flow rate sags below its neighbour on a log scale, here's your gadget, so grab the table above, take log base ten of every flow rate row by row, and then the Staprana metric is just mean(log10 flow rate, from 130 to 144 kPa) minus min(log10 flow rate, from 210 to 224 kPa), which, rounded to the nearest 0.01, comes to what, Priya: 0.18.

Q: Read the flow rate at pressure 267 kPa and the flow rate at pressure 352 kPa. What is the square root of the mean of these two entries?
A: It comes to 11.0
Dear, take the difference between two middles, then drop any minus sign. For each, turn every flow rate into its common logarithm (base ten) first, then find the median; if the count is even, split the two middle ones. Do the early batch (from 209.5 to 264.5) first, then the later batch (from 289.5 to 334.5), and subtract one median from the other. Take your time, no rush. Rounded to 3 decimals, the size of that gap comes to 0.000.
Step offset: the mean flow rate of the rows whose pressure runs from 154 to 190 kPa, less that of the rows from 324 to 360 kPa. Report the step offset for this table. -13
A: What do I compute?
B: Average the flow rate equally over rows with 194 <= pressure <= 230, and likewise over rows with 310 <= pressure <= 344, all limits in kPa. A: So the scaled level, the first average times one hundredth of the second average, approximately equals 126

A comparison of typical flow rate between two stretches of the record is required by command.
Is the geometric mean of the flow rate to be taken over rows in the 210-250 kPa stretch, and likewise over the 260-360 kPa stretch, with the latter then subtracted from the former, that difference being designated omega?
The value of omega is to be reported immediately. -9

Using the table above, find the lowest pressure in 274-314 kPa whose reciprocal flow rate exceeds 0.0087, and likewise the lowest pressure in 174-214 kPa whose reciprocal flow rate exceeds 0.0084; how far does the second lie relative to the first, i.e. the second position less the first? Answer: -130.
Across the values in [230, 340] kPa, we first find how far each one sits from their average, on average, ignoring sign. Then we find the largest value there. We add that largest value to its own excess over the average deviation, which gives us 245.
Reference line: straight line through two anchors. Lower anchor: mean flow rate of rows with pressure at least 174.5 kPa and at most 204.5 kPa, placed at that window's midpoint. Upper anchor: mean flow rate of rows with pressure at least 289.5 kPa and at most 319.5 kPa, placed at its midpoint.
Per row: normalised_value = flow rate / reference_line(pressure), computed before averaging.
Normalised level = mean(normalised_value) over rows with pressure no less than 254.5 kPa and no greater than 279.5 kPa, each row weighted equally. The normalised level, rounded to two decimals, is 1.05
